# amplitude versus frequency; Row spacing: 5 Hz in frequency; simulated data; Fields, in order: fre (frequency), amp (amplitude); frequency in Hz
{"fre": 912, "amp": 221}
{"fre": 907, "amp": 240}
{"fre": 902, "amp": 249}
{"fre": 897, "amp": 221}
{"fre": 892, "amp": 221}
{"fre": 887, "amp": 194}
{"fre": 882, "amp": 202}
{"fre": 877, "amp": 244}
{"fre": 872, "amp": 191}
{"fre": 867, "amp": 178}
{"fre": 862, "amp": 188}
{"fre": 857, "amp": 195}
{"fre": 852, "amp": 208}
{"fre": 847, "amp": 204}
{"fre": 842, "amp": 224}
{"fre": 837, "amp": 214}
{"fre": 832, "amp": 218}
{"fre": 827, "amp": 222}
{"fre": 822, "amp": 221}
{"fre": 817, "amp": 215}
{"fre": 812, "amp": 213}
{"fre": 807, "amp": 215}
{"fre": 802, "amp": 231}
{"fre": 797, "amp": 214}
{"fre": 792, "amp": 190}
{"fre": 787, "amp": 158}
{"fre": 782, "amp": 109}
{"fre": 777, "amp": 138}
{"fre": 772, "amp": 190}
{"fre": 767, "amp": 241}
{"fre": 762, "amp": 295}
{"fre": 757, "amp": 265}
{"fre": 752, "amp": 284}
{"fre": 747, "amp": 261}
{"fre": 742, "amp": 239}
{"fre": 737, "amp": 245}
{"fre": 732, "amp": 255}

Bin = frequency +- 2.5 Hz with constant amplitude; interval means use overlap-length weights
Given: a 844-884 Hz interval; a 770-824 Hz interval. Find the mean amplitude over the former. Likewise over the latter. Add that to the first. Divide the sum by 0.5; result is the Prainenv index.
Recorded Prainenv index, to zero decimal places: 783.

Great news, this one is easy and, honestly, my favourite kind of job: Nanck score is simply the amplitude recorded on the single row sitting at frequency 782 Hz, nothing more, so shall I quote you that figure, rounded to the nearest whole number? 109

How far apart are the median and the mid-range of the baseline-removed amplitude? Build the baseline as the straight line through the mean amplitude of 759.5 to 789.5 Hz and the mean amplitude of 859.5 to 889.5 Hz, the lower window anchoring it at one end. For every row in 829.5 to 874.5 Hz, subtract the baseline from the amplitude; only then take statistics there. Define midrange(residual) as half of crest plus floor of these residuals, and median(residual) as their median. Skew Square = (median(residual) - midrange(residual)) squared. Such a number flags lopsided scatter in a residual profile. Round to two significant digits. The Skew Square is 15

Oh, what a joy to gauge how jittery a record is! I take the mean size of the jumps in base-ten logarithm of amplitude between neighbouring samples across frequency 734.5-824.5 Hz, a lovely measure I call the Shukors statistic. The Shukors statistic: 0.057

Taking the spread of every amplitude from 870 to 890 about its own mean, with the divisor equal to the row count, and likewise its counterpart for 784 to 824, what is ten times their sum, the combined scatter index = 427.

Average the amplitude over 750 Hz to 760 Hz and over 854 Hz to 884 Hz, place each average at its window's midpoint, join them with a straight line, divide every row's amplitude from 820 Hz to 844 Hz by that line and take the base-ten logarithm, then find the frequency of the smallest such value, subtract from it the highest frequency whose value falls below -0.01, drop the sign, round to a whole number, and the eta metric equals 15 Hz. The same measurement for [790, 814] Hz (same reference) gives 20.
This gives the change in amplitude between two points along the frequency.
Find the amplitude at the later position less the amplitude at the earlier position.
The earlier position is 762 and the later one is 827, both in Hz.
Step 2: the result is -73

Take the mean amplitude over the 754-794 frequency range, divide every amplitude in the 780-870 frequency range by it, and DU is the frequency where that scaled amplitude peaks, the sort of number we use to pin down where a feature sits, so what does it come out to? 802 Hz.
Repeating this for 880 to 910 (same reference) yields 902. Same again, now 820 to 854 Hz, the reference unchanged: 842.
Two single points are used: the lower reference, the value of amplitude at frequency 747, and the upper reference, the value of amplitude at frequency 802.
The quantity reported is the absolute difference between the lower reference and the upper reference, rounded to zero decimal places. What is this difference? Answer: 30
